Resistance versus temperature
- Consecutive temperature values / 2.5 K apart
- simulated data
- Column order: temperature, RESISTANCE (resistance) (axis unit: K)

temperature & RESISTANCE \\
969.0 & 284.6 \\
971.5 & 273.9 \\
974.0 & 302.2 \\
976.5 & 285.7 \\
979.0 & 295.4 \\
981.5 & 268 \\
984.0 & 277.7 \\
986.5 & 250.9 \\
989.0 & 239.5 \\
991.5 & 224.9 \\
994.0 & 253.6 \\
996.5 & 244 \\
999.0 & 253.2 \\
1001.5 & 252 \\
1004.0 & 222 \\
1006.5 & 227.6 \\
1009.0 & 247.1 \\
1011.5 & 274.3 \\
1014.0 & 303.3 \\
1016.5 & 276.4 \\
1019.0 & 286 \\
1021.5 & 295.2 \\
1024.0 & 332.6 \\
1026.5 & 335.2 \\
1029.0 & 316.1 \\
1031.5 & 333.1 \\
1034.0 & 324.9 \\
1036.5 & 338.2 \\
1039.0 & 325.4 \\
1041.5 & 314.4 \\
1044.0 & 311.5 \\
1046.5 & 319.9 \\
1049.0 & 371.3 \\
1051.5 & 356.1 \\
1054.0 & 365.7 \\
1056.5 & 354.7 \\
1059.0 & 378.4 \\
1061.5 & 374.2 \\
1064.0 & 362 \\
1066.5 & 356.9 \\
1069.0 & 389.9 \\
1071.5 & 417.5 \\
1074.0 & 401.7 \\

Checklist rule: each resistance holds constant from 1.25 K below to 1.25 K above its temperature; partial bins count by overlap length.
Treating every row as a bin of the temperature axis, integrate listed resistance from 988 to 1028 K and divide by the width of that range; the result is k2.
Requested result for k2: 267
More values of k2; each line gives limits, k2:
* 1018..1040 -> 321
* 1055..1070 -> 369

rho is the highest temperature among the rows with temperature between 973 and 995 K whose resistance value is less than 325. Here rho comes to 994.0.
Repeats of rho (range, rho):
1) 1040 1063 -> 1046.5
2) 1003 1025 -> 1021.5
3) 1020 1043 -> 1041.5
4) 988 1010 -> 1009.0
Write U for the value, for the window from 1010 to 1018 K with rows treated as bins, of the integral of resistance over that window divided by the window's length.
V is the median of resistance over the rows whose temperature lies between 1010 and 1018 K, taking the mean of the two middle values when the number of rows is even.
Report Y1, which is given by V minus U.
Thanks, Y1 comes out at -7.1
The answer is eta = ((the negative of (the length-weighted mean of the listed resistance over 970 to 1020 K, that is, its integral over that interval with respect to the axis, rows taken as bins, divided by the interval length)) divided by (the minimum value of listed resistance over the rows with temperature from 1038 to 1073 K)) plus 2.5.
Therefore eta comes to 1.66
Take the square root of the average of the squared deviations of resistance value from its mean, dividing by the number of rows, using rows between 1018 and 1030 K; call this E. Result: 20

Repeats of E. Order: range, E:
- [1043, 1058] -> 23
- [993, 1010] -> 12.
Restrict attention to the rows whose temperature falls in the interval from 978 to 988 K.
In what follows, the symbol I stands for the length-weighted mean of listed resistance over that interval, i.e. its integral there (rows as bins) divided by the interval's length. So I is 272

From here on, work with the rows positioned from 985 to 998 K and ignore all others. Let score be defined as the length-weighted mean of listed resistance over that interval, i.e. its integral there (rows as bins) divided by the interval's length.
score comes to 243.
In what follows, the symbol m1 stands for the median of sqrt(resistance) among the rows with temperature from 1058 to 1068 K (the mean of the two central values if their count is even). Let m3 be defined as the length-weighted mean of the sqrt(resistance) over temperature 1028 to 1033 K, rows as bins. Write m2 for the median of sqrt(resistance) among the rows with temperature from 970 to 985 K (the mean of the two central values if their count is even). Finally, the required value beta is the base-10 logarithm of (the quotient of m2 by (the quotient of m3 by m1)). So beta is 1.25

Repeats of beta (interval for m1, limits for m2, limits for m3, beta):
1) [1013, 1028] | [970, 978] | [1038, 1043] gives 1.21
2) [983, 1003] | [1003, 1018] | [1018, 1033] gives 1.16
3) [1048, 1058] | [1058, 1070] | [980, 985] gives 1.35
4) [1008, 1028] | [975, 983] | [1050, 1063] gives 1.18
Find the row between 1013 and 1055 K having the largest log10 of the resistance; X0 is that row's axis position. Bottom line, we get 1049.0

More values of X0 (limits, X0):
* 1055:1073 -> 1071.5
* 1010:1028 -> 1026.5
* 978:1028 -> 1026.5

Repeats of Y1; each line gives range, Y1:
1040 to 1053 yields -15.2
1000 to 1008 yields -7.3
